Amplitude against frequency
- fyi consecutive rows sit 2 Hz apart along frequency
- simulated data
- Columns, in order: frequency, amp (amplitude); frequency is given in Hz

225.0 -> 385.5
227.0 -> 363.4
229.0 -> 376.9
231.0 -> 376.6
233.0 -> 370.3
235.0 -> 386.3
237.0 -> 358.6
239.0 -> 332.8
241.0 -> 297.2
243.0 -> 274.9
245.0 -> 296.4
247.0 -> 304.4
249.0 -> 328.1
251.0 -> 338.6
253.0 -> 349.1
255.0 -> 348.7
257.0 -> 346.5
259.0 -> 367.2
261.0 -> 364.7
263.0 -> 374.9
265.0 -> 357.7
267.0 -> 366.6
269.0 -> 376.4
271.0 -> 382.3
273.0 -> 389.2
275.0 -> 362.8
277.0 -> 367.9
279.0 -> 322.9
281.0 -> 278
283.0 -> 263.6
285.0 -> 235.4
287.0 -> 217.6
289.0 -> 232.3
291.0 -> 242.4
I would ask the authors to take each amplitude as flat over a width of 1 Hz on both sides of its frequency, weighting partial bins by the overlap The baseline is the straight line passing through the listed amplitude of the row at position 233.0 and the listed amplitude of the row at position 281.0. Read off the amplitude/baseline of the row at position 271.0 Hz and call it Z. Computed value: 1.29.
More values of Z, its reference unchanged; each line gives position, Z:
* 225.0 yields 1.00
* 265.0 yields 1.16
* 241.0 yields 0.84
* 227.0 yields 0.95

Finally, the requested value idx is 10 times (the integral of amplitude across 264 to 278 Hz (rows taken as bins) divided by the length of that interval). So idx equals 3718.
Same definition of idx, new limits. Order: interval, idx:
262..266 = 3663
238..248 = 3011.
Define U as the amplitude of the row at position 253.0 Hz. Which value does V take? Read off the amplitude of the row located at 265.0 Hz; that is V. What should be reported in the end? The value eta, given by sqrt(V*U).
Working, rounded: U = 349.1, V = 357.7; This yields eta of 353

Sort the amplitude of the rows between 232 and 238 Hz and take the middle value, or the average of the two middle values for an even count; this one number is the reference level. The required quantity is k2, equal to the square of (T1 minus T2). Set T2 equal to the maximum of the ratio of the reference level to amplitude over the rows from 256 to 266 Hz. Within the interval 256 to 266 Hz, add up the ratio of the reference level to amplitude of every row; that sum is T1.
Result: 16.4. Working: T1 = 5.12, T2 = 1.07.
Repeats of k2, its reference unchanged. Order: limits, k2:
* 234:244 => 18.9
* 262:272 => 15.6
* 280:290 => 34.9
